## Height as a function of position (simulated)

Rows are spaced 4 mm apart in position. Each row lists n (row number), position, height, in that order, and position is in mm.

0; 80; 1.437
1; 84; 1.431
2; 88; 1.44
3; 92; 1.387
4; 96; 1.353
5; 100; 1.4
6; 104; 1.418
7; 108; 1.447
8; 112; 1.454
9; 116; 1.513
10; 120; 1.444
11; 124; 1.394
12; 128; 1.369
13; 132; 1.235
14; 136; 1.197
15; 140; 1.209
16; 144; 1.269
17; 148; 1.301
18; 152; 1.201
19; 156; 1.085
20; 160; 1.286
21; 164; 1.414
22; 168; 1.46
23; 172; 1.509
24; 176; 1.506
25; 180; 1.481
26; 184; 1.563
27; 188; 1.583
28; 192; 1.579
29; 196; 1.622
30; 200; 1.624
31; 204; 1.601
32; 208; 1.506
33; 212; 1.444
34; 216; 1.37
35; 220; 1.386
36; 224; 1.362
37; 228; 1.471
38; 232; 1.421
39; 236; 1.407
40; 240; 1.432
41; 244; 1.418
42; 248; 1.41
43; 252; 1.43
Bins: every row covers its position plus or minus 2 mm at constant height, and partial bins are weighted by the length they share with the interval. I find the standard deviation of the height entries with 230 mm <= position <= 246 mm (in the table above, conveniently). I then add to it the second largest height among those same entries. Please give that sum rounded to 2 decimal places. 1.43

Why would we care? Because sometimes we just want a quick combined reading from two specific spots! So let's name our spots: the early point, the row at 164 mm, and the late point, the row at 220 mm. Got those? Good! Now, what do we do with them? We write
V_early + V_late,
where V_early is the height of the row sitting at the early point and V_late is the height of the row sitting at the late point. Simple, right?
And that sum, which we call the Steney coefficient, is 2.80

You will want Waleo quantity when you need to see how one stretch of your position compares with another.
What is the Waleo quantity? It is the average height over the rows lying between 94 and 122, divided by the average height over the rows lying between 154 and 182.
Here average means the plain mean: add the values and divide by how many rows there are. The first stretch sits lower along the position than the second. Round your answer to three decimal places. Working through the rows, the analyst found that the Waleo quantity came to 1.030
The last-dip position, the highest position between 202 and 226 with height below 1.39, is 224 mm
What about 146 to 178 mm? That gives 160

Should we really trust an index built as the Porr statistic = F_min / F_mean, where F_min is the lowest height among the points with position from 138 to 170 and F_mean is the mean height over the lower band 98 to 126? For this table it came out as 0.75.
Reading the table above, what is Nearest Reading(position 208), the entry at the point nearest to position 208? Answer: 1.506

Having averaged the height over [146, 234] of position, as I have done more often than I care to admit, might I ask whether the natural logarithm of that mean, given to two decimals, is 0.37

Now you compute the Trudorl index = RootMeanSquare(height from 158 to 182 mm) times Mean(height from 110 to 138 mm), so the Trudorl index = 1.98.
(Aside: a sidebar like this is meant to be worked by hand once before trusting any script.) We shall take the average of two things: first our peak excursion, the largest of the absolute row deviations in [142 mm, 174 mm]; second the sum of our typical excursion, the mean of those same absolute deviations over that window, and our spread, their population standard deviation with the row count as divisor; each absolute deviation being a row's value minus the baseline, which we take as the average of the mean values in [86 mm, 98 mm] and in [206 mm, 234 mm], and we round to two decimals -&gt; 0.27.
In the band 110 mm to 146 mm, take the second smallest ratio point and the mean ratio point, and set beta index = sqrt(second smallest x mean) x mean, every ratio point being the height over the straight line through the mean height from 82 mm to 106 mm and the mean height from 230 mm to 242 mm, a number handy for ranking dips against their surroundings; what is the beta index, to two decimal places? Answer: 0.86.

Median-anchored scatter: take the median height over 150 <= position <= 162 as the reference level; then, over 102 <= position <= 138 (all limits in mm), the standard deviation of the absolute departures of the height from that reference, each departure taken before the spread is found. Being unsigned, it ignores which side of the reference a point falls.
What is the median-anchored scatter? 0.10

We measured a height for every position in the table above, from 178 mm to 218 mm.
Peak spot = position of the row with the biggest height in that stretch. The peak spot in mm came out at 200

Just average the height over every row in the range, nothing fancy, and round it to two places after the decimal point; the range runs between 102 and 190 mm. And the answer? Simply 1.38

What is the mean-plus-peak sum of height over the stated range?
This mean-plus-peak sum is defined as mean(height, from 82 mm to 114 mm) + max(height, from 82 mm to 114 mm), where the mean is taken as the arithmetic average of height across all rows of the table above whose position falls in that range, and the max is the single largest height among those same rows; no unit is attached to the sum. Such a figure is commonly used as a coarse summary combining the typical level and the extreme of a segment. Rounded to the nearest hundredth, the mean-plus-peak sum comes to 2.87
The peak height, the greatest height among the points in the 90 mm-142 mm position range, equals 1.513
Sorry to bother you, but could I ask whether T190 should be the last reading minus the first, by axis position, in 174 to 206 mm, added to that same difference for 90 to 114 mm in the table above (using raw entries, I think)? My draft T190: 0.16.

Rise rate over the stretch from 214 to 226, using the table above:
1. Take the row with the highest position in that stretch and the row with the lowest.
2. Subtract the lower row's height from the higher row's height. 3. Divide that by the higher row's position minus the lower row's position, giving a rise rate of -0.0010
